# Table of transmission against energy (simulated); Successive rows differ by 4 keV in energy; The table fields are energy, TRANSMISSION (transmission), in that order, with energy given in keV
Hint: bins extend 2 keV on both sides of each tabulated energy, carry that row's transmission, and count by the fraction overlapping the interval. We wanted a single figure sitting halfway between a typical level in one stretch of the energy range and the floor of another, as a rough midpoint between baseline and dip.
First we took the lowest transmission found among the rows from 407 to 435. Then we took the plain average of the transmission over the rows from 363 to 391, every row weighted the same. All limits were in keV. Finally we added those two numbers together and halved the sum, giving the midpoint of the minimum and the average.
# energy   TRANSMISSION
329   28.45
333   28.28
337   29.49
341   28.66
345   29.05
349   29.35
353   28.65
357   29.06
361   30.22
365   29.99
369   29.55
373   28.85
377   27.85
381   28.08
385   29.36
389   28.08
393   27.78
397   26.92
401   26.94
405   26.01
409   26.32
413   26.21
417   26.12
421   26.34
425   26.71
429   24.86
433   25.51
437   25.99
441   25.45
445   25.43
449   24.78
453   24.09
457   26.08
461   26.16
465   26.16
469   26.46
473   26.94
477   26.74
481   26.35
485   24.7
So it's 26.8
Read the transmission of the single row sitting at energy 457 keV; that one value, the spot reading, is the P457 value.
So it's 26.08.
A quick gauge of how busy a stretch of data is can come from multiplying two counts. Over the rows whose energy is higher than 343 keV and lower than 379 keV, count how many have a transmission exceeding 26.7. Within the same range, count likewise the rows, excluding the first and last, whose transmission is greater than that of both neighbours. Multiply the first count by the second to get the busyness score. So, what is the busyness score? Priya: 18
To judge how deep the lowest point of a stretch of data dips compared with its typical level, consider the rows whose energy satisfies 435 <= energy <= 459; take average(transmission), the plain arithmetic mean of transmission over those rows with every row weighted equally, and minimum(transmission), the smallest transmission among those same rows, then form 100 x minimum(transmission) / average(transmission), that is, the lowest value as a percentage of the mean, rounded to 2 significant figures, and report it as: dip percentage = 95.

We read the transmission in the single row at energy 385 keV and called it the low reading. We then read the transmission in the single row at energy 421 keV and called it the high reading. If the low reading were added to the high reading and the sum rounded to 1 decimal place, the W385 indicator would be 55.7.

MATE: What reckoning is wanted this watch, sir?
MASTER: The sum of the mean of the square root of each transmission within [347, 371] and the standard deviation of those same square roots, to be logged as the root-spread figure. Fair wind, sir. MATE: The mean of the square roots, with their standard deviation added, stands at 5.48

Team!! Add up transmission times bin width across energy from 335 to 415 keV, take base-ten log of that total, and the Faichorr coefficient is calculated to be 3.36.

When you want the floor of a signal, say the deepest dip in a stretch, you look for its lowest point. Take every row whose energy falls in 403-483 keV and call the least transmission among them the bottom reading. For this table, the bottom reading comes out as 24.09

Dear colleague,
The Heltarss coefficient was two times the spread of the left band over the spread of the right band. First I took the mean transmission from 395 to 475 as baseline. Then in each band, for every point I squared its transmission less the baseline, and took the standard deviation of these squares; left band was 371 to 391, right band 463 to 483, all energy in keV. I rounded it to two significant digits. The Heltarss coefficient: 18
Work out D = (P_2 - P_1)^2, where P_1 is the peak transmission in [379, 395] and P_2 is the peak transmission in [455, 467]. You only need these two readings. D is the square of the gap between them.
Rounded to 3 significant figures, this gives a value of 10.2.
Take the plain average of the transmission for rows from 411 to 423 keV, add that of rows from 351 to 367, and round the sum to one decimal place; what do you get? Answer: 55.7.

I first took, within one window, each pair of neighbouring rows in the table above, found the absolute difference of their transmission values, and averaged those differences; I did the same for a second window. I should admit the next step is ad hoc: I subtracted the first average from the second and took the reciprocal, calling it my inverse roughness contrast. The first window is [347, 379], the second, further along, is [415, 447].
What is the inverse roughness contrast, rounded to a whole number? -14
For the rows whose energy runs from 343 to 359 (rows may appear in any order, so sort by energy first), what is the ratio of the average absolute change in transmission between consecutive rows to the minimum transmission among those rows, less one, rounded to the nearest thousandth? -0.984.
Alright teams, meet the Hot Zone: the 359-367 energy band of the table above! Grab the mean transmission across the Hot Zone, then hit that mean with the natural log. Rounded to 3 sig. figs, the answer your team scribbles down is 3.40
